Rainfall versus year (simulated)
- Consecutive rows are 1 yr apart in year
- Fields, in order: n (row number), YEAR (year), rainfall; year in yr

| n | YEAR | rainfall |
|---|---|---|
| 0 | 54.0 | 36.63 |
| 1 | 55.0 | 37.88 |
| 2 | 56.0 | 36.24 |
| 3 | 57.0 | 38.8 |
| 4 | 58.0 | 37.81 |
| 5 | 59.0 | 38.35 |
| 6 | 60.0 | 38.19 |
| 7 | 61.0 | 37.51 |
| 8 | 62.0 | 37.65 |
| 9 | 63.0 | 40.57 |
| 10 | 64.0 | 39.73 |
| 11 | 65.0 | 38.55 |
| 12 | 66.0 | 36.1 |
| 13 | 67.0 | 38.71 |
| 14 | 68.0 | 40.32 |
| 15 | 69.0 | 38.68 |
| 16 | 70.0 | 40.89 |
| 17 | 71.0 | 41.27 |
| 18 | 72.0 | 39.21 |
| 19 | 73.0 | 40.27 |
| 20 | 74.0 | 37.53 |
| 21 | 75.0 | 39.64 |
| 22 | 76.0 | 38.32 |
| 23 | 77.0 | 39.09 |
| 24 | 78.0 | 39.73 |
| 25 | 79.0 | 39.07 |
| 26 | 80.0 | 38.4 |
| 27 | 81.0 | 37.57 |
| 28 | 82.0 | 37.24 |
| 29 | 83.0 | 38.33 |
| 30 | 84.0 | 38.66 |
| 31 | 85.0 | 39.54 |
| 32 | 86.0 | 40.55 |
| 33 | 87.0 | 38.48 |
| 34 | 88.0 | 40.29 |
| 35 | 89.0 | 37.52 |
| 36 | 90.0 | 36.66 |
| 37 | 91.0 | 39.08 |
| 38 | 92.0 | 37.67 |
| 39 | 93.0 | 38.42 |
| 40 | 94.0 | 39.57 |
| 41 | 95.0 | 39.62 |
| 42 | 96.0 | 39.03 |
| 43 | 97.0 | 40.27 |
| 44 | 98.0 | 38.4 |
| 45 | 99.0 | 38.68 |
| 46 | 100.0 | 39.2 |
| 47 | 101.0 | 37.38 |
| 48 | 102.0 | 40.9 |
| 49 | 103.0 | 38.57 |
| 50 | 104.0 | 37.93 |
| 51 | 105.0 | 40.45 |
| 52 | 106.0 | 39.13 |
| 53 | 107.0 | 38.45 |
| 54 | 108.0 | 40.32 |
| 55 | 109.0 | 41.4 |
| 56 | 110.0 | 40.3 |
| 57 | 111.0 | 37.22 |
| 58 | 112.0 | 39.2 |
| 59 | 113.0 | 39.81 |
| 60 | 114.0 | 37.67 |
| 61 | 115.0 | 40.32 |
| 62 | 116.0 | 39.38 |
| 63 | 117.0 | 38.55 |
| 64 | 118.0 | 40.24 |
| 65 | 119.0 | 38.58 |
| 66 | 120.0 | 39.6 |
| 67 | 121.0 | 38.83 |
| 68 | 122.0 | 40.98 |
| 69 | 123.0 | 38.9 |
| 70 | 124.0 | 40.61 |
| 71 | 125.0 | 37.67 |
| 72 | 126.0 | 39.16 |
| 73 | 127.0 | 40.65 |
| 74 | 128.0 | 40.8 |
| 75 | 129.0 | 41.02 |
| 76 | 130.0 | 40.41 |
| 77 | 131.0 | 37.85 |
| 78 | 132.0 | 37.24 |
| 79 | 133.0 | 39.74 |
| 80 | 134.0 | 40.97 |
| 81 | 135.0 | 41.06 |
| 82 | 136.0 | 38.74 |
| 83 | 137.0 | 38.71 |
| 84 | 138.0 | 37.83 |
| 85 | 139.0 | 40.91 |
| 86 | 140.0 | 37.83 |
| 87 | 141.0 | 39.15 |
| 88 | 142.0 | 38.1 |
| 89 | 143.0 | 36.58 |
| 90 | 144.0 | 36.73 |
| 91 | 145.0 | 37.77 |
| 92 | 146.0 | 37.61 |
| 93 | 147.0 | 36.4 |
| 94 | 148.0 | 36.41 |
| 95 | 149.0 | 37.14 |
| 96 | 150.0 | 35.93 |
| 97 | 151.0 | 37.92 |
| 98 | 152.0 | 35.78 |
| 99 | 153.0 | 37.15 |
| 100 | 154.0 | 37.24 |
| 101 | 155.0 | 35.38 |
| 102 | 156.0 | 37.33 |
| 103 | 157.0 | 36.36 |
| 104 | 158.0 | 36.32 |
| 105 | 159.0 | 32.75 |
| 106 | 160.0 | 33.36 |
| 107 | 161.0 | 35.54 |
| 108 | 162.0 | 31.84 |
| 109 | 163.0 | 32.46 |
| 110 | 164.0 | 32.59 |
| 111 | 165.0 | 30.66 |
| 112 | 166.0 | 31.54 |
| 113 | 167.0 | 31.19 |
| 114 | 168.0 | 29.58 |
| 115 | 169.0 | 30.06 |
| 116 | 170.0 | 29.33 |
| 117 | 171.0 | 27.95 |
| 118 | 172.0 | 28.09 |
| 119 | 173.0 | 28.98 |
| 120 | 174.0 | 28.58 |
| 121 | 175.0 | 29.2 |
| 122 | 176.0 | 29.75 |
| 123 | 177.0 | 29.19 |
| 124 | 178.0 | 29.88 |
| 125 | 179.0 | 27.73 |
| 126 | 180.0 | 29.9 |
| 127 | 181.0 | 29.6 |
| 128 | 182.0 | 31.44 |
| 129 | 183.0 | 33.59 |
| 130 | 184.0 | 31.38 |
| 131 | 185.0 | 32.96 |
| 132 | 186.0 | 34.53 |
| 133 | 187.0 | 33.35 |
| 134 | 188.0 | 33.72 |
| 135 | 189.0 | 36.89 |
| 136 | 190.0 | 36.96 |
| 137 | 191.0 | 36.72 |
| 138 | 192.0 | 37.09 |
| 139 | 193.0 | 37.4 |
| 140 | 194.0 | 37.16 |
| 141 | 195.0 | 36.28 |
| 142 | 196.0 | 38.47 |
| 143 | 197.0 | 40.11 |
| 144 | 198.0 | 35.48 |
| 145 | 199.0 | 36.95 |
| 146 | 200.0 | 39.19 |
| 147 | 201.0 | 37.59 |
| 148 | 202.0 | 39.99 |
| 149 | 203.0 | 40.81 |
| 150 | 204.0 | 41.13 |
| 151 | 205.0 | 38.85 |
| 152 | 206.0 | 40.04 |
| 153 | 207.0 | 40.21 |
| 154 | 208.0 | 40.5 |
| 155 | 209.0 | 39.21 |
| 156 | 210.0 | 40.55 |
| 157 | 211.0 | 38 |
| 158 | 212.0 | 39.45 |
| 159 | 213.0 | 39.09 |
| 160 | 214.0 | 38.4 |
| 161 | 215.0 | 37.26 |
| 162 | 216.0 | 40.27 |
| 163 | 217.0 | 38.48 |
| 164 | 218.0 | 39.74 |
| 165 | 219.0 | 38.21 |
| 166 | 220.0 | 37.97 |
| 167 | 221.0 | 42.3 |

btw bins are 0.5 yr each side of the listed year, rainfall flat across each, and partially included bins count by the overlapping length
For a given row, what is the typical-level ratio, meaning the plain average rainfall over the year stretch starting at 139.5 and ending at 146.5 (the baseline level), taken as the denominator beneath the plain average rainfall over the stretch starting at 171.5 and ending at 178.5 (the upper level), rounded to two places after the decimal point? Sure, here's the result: 0.77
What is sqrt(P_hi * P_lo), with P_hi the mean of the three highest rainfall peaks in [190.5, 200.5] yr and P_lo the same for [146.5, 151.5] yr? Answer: 38.2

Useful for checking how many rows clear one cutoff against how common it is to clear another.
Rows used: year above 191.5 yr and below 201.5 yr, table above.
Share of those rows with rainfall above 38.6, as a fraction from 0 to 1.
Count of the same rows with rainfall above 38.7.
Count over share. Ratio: 10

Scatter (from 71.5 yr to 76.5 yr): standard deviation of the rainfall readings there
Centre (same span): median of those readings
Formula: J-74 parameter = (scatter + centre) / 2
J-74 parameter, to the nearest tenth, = 20.1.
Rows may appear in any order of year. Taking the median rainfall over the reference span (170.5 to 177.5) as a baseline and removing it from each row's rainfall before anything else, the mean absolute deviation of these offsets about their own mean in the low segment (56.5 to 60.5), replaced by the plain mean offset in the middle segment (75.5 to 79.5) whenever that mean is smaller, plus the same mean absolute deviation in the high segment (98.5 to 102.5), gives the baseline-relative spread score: 1.3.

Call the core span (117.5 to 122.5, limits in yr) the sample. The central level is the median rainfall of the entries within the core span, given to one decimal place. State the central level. 39.6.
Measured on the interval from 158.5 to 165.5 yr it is 32.6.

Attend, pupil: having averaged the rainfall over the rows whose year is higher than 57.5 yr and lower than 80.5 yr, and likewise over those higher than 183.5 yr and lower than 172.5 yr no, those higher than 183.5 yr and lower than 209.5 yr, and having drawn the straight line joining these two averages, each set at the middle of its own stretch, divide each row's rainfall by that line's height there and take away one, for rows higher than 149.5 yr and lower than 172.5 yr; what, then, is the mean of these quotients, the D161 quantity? -0.12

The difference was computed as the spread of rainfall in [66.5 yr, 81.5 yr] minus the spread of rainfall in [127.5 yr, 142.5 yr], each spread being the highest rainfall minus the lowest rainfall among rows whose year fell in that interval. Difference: 0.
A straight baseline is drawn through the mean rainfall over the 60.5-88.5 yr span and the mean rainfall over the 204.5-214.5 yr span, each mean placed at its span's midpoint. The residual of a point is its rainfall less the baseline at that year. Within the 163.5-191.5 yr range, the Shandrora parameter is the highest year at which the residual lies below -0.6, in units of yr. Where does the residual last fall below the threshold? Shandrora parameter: 191.0 yr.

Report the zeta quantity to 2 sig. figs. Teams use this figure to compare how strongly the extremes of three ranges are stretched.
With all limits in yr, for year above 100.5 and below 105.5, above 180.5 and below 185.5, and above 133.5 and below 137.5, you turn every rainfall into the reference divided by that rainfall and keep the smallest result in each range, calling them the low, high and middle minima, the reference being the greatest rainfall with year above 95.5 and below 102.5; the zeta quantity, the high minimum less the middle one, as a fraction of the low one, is 0.22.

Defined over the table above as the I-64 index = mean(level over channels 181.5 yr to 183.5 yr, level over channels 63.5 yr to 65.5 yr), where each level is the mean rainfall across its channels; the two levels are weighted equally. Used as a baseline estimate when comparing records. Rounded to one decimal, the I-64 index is 35.8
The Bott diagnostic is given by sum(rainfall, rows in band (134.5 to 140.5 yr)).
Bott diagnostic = 235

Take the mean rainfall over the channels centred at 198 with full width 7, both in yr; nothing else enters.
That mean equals 37.7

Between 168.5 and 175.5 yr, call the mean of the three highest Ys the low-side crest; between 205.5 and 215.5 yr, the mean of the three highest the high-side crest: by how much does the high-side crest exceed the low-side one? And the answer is 11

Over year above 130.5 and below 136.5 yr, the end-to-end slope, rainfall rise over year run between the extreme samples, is 0.18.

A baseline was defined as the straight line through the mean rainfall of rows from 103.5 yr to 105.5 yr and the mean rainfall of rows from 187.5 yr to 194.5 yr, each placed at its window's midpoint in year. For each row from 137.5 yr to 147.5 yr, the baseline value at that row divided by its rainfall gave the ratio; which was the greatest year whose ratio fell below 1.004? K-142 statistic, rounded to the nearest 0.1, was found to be 142.0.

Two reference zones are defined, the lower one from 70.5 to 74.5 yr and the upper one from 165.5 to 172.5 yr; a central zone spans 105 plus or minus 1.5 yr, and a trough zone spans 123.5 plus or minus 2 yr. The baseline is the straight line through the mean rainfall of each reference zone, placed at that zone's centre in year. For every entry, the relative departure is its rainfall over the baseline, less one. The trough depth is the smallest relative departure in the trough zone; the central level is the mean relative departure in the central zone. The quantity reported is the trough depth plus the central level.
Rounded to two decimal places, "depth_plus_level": 0.18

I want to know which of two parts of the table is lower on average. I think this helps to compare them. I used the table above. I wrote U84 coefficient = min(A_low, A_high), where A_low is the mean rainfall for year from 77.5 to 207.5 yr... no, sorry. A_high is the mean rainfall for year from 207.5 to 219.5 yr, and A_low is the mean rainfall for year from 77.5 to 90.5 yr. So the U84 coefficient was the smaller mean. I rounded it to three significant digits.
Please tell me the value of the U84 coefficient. 38.6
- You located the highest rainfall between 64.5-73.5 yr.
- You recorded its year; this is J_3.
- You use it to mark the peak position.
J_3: 71.0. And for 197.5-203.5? 203.0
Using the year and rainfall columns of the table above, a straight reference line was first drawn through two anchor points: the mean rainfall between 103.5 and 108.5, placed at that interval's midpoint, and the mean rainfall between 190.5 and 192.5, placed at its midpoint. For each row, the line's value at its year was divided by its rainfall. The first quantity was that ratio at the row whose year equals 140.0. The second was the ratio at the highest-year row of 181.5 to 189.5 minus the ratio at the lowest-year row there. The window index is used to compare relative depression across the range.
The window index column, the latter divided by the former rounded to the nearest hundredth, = -0.18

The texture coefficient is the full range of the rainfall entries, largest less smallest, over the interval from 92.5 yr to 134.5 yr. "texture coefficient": 4.2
